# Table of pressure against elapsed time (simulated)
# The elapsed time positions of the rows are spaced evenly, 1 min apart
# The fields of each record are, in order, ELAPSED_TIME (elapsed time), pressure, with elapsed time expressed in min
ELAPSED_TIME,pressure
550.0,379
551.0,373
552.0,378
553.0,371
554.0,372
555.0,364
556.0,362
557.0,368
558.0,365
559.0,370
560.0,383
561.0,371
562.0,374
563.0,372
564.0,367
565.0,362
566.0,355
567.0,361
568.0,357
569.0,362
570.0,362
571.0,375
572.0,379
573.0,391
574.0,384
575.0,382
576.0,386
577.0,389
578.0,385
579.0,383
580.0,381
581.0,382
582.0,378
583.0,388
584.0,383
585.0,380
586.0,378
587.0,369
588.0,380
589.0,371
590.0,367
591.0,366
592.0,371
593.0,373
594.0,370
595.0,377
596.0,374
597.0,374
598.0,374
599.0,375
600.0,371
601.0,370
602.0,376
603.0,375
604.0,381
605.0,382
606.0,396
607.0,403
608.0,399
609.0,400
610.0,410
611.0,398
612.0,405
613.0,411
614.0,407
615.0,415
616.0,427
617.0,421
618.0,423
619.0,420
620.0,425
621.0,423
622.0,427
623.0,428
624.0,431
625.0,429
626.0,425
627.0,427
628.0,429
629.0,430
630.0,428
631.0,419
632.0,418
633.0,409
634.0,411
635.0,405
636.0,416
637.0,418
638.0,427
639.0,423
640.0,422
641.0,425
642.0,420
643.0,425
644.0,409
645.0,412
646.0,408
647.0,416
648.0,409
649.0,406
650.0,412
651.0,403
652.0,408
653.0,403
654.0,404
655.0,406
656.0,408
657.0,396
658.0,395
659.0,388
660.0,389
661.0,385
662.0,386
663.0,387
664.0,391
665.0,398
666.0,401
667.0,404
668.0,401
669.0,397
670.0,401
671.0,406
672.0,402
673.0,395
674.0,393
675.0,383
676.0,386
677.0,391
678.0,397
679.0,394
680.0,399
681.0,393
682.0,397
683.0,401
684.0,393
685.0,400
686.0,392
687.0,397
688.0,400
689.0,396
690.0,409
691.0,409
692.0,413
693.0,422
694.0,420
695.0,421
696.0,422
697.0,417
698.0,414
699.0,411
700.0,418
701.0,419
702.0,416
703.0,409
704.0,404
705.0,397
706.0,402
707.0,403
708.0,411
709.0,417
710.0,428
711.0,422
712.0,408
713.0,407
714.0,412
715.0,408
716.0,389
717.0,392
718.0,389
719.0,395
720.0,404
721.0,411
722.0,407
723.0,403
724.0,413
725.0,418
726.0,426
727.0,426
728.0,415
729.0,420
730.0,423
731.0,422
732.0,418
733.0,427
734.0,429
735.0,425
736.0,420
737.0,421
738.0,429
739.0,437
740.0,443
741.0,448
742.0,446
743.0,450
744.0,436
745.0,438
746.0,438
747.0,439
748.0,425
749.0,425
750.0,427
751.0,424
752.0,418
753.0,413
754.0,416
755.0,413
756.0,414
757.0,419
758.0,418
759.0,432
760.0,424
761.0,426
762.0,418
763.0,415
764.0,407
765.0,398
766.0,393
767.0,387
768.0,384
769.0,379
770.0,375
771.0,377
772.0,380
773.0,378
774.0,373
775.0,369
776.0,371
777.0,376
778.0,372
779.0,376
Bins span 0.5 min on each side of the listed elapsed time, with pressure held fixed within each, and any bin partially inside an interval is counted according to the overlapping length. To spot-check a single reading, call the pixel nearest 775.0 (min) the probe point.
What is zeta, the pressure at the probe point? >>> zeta 369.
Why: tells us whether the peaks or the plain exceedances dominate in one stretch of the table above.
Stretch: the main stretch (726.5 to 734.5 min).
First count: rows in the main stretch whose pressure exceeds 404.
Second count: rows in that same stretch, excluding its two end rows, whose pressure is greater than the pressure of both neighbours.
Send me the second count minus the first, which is -7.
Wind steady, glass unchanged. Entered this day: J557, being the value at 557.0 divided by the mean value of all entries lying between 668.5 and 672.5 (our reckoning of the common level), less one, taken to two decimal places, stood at -0.08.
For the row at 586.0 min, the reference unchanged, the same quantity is -0.06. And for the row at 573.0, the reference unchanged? -0.03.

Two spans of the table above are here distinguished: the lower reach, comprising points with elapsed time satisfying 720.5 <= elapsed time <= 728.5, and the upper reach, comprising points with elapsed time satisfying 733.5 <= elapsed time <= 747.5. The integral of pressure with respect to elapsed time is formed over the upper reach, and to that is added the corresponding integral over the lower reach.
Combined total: 9418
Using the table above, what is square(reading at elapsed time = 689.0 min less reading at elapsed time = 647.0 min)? 400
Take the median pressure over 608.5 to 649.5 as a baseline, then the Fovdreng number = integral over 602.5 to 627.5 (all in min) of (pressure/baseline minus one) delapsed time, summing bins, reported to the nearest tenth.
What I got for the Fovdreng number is -0.5 min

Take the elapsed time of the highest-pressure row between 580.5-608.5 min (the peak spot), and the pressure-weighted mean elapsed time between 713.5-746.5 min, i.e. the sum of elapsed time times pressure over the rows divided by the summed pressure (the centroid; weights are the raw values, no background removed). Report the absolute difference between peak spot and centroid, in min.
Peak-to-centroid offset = 123.3 min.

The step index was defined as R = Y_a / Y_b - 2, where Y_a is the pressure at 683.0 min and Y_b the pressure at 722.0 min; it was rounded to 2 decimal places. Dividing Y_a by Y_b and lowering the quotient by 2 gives -1.01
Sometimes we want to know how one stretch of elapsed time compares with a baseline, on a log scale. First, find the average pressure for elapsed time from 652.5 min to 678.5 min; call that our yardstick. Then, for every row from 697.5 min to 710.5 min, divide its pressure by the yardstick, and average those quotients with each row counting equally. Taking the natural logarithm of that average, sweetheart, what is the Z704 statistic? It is 0.04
